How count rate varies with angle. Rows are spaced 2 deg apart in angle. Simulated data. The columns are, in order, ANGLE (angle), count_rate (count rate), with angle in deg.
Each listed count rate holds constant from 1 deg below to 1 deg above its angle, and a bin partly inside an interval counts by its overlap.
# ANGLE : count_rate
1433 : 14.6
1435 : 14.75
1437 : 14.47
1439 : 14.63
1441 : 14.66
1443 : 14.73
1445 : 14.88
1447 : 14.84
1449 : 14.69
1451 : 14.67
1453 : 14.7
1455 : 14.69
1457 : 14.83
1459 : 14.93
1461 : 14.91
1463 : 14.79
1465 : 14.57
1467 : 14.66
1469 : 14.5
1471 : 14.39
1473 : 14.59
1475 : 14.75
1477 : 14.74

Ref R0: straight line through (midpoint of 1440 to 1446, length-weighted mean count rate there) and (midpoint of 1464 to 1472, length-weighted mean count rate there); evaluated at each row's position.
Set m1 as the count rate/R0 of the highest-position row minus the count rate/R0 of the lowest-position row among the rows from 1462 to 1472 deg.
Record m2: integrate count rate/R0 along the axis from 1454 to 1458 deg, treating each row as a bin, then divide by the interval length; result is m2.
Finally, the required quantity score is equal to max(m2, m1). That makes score 1.01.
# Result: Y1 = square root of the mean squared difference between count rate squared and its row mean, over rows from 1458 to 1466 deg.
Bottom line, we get 4.2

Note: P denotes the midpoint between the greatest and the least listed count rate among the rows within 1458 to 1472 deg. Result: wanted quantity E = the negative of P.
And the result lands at -14.7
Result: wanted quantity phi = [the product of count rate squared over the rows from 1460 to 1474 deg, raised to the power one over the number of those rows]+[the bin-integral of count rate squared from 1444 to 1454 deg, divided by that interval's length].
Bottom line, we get 432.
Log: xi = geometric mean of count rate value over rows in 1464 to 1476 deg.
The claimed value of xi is 14.58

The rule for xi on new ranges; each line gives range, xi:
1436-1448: 14.70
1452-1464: 14.81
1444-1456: 14.74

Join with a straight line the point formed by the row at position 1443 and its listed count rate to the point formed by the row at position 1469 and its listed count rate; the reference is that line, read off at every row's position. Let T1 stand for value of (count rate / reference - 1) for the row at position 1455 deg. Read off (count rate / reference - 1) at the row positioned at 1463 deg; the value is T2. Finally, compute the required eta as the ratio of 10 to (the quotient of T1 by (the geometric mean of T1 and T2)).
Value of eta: 19.0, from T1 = 0.005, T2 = 0.0163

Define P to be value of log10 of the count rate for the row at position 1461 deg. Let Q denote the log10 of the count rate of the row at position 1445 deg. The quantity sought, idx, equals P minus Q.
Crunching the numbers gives 0.001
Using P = 1.17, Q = 1.17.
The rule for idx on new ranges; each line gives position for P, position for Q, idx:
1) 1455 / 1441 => 0.001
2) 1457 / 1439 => 0.006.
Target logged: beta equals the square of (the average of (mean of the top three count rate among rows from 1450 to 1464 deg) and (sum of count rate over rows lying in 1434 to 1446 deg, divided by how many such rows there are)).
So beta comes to 219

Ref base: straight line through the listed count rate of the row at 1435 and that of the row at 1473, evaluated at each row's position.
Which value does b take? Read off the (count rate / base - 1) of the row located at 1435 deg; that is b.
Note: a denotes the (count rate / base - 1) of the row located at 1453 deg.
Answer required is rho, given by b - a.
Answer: -0.0018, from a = 0.002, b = 0.0000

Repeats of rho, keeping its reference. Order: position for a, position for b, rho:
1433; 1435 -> 0.0107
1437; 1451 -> 0.0176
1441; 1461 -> 0.0228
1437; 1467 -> 0.0215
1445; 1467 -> -0.0086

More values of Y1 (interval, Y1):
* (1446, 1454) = 2.0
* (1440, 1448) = 2.6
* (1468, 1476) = 3.8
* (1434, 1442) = 3.0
